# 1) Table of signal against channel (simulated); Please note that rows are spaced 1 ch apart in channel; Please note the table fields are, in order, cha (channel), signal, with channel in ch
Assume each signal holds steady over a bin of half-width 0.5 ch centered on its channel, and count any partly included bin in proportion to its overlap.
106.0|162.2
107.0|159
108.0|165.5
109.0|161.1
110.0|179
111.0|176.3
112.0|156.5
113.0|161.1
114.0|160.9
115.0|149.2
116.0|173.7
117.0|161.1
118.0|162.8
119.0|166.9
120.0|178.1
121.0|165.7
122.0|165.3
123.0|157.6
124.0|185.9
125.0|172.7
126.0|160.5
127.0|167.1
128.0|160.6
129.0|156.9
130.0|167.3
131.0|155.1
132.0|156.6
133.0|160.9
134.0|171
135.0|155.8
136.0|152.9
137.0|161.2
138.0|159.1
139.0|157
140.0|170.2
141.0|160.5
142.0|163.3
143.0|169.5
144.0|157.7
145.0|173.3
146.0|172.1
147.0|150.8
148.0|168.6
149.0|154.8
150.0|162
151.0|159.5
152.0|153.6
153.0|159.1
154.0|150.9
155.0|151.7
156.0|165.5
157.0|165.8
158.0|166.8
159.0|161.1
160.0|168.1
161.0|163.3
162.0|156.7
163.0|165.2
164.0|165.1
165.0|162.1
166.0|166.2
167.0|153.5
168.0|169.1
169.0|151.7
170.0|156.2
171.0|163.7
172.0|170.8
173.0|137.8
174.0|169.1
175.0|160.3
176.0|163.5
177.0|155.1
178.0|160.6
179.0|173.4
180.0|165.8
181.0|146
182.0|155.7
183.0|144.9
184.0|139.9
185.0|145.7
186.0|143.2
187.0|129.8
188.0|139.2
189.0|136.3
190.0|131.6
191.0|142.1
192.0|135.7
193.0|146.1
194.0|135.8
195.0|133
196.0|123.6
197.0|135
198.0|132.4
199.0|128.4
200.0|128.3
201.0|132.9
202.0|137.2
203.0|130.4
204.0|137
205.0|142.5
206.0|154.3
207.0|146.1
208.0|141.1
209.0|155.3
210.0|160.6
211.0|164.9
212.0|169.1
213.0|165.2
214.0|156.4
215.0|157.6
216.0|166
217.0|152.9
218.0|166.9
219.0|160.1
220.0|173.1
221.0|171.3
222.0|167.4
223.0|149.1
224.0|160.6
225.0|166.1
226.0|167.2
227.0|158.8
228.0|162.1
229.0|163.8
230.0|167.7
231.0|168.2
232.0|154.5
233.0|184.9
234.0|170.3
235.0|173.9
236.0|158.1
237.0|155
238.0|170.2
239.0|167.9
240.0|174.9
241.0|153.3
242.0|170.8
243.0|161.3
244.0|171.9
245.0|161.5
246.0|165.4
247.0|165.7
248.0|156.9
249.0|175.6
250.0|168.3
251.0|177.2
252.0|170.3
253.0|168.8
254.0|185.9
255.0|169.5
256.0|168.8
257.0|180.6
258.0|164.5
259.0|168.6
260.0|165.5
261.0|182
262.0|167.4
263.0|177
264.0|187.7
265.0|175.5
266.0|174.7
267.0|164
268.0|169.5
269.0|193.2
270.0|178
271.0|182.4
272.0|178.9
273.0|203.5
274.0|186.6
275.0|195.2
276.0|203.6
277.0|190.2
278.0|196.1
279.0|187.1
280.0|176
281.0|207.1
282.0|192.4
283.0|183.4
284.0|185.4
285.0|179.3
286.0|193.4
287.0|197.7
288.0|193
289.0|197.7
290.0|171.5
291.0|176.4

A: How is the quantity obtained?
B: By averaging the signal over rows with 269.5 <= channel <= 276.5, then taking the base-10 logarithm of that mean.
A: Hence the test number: 2.28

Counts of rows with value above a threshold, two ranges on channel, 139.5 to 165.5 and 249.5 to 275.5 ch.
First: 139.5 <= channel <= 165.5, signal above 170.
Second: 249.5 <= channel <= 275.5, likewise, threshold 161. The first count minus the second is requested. -23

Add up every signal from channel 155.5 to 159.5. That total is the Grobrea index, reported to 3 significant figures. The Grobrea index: 659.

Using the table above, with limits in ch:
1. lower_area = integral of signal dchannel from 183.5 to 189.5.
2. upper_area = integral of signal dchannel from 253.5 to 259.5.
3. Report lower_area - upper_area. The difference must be -204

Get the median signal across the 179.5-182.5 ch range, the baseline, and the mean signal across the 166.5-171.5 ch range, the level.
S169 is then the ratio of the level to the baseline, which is 1.02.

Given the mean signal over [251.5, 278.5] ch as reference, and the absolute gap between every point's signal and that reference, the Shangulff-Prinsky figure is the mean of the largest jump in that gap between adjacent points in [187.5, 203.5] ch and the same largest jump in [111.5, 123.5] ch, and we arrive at 18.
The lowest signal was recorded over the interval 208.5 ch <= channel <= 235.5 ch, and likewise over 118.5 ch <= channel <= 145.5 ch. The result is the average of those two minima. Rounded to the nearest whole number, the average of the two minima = 151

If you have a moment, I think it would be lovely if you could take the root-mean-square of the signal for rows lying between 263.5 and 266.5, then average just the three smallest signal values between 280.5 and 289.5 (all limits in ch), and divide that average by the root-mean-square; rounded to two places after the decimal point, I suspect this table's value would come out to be 1.02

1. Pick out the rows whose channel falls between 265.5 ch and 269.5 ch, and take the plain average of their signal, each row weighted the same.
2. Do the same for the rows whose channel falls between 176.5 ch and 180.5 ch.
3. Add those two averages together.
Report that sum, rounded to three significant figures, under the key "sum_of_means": 339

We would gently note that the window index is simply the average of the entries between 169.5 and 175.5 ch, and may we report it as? 160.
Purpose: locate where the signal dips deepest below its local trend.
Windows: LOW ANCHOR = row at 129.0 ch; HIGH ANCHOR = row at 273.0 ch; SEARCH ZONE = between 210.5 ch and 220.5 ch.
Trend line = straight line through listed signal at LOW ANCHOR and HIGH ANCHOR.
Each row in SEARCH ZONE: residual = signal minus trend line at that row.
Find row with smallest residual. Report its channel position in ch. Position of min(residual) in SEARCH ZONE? 217.0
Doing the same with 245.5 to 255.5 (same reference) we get 248.0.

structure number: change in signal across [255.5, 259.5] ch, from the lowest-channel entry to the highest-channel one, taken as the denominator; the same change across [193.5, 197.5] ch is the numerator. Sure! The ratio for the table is 4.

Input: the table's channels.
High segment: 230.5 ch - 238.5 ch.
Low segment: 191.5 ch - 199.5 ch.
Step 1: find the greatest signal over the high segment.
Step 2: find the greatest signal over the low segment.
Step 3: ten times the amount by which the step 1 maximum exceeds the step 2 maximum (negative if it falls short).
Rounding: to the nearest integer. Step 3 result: 388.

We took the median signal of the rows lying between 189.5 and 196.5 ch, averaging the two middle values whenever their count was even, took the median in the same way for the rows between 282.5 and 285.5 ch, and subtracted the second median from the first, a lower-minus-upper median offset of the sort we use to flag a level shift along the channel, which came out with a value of -48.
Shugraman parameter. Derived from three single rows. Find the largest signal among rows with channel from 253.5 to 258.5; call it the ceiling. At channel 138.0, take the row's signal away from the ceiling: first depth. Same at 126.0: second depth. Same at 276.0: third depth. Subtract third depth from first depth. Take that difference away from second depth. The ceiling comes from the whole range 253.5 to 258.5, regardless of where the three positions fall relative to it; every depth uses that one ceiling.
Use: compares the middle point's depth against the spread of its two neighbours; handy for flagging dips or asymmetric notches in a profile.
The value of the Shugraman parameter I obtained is -19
